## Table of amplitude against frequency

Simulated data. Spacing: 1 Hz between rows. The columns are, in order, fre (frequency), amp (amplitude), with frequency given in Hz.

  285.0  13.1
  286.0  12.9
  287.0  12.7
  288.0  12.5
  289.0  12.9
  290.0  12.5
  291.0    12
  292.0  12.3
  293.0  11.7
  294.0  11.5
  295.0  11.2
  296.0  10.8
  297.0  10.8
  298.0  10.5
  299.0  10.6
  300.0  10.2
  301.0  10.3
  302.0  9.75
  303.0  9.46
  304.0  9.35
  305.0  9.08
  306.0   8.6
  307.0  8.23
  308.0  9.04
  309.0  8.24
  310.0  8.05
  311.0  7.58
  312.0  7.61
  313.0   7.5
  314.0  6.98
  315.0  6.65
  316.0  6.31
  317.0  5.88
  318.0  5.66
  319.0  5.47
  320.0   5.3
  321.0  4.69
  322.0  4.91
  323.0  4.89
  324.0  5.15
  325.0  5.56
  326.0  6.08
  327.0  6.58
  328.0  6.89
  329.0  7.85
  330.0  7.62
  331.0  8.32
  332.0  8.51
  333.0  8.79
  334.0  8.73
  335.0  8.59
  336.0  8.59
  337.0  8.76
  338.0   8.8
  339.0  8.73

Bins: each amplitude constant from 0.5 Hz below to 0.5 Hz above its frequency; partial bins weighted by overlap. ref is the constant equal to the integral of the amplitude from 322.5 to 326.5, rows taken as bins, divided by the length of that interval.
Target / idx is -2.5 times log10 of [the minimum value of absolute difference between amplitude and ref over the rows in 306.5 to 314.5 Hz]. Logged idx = -0.5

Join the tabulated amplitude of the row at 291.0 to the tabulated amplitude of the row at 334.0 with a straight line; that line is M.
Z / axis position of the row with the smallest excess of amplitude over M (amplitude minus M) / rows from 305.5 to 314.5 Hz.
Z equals 314.0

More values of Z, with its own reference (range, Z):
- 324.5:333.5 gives 325.0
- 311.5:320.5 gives 320.0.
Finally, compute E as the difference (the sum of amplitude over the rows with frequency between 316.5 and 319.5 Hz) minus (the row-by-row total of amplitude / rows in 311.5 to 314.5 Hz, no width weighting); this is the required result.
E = -5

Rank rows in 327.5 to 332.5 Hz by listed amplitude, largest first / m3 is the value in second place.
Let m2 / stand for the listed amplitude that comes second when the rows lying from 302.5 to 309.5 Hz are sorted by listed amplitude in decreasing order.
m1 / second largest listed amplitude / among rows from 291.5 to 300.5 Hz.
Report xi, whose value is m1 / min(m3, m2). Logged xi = 1.4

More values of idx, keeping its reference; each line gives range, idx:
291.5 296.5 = -1.8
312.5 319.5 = 3.3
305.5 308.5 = -1.1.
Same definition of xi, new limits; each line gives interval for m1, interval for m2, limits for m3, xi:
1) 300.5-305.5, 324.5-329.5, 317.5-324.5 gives 1.8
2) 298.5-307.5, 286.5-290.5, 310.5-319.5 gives 1.4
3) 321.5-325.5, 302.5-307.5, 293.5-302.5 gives 0.6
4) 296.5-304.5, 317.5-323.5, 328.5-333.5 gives 1.9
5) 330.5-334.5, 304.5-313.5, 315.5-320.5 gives 1.5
